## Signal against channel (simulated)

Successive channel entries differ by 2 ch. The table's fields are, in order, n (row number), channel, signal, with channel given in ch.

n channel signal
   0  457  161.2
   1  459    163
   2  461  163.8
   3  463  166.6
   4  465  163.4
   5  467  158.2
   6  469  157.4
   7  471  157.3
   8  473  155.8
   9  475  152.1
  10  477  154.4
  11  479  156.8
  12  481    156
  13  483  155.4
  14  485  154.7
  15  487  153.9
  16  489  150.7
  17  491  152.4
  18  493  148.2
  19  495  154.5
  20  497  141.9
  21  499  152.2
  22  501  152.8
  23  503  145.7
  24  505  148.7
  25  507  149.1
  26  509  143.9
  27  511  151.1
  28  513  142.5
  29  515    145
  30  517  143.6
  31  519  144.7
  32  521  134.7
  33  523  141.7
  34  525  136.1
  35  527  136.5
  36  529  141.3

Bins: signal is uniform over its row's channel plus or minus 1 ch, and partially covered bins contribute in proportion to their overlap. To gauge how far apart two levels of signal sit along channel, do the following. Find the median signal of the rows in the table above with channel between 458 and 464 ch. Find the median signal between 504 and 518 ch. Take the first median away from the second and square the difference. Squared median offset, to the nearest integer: 353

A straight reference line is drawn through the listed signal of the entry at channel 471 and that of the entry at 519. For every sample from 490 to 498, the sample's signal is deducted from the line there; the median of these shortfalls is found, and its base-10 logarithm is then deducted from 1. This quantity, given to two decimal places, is 0.83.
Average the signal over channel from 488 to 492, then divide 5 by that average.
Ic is 0.0330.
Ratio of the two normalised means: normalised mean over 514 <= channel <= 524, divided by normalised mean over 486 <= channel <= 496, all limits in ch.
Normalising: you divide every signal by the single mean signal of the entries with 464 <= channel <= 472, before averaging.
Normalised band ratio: 0.934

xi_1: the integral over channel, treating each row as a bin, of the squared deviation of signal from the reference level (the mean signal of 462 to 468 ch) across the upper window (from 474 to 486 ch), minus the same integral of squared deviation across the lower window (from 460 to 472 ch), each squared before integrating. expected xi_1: 573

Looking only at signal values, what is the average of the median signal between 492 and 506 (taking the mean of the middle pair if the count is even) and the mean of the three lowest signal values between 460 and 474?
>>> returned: 153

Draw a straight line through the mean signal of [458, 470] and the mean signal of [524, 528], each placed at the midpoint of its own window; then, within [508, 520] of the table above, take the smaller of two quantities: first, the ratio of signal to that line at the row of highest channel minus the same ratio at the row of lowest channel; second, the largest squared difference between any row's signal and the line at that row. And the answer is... 0.04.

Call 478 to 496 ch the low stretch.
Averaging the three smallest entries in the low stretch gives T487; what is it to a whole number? 150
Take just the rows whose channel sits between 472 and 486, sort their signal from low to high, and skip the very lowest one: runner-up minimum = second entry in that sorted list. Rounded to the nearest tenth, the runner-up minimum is 154.4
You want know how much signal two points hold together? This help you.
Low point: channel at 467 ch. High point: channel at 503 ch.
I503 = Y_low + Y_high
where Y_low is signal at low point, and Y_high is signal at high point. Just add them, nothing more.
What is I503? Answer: 304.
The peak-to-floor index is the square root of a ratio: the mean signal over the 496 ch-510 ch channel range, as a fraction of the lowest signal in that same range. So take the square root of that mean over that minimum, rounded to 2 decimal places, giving 1.02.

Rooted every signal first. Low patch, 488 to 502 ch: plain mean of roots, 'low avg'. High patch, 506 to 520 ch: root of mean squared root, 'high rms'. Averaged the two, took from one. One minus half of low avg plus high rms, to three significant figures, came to -11.2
